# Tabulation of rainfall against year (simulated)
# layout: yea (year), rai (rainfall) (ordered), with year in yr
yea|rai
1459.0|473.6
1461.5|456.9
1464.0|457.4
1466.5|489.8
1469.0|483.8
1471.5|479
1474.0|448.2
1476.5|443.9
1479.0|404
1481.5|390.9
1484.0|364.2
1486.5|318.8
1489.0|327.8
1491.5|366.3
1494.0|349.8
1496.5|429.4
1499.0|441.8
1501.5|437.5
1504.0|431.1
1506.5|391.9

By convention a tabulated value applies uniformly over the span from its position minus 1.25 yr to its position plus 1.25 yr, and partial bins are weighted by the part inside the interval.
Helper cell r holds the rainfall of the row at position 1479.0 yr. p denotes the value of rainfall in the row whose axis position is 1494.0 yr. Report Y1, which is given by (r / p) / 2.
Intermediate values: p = 349.8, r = 404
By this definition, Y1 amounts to 0.58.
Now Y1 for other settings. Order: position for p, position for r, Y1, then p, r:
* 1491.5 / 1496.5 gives 0.59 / 366.3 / 429.4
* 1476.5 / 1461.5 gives 0.51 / 443.9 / 456.9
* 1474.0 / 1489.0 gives 0.37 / 448.2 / 327.8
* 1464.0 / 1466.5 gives 0.54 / 457.4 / 489.8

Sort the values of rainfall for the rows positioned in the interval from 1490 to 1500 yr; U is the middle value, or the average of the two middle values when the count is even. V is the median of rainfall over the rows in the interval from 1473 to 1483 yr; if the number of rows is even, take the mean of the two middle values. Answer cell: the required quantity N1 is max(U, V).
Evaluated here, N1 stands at 424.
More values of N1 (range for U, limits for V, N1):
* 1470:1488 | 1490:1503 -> 429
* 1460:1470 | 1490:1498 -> 471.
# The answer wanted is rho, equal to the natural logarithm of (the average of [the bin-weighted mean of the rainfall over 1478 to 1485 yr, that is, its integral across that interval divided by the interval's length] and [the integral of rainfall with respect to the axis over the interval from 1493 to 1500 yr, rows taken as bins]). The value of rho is 7.39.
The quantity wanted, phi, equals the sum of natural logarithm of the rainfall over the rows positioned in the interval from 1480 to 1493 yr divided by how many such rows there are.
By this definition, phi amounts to 5.87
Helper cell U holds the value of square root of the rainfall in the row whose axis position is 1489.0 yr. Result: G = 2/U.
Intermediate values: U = 18.1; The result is 0.110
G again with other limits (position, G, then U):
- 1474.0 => 0.094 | 21.2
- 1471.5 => 0.091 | 21.9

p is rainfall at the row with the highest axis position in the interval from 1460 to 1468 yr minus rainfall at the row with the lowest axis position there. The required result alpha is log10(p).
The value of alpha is 1.52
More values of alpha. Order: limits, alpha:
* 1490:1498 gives 1.80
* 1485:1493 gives 1.68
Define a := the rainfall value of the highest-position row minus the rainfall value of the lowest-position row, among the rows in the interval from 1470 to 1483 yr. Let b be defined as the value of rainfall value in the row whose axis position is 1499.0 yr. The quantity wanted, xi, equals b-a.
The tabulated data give 530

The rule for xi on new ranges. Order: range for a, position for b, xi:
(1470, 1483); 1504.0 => 519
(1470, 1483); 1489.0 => 416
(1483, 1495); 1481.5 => 405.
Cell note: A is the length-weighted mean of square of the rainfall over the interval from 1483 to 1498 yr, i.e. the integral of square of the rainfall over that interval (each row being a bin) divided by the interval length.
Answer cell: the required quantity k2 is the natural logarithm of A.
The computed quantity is 11.8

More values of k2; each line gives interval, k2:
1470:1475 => 12.3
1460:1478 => 12.3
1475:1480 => 12.1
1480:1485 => 11.9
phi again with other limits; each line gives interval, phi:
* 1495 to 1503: 6.08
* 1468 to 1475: 6.15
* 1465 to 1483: 6.10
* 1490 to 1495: 5.88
